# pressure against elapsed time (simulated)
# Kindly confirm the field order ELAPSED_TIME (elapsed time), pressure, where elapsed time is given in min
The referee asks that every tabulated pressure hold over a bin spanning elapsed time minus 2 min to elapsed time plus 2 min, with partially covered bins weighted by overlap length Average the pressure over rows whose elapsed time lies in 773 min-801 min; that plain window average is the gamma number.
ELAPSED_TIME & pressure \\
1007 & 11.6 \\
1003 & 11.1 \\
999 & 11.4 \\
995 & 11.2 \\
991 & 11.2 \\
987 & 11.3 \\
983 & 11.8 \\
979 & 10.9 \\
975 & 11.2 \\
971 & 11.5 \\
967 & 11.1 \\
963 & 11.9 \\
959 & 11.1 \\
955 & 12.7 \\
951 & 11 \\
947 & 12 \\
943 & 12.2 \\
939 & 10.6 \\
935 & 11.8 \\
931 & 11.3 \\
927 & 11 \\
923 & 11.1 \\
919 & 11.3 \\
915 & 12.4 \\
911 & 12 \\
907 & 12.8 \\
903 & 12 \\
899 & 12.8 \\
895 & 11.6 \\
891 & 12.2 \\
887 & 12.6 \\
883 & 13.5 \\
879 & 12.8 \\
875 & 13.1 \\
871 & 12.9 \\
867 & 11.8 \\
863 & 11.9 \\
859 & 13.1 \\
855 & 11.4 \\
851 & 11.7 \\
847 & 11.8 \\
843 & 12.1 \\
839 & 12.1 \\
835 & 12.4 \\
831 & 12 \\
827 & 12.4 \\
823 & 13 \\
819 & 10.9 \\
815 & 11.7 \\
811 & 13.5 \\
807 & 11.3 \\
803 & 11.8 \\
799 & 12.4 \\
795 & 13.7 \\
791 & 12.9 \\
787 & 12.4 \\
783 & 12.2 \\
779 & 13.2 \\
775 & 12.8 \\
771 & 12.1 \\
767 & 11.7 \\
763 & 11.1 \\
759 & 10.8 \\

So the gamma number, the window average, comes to 12.8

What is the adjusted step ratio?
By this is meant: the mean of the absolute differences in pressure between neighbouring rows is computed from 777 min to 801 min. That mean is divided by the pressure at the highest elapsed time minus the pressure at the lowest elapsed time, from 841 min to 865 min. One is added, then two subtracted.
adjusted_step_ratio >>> -4.8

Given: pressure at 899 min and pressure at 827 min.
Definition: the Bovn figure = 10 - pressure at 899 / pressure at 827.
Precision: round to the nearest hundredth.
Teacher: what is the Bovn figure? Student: 8.97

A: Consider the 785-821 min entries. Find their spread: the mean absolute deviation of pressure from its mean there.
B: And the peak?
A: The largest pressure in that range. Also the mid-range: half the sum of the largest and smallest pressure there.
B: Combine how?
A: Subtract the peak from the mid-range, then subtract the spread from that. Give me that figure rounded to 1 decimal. -2.2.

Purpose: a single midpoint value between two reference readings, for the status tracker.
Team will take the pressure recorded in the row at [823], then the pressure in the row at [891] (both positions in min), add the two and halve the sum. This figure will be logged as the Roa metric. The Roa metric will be 12.6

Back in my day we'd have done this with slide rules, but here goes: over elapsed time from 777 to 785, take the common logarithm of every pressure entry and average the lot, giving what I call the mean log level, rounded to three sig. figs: 1.10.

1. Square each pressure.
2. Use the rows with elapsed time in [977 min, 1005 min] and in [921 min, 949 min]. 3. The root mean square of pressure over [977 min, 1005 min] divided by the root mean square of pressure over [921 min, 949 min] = 0.985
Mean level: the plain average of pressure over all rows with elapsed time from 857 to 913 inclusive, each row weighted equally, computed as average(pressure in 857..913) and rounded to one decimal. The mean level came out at 12.5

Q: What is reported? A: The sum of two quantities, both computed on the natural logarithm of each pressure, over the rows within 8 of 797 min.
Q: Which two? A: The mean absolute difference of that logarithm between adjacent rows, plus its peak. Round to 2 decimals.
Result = 2.69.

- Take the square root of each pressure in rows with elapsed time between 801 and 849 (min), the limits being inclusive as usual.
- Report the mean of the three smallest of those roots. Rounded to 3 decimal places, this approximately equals 3.361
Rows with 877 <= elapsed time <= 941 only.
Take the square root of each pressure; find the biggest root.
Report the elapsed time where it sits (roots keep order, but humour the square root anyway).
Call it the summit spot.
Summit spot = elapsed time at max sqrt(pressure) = 883 min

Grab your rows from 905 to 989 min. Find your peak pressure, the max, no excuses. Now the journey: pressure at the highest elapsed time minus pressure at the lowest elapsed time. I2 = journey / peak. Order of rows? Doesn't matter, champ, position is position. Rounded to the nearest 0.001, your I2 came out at -0.117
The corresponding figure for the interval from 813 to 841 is 0.031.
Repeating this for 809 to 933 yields -0.163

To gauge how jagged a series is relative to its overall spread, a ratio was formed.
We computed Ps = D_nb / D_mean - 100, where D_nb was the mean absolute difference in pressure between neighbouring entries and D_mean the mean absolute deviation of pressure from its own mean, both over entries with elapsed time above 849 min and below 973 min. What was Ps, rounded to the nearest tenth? -98.7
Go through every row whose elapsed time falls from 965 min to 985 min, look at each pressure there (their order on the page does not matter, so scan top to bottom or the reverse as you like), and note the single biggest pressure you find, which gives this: 11.8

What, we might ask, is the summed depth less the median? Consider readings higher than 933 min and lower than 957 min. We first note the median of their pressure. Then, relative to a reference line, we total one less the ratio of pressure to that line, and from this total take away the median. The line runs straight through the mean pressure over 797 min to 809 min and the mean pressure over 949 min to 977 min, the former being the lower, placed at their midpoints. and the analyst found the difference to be -12.0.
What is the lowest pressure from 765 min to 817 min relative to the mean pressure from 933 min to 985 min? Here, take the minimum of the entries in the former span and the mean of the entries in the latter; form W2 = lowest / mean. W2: 0.98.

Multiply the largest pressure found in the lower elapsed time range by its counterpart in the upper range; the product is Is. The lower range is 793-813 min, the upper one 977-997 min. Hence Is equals 162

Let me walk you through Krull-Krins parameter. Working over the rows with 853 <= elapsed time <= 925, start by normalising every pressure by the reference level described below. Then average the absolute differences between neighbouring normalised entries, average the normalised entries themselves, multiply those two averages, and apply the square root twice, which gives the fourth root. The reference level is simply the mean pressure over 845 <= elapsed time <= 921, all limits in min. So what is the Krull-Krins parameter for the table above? 0.494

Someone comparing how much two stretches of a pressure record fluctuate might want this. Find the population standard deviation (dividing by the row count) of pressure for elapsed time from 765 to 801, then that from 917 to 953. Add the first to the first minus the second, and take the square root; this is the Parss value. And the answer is 0.81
